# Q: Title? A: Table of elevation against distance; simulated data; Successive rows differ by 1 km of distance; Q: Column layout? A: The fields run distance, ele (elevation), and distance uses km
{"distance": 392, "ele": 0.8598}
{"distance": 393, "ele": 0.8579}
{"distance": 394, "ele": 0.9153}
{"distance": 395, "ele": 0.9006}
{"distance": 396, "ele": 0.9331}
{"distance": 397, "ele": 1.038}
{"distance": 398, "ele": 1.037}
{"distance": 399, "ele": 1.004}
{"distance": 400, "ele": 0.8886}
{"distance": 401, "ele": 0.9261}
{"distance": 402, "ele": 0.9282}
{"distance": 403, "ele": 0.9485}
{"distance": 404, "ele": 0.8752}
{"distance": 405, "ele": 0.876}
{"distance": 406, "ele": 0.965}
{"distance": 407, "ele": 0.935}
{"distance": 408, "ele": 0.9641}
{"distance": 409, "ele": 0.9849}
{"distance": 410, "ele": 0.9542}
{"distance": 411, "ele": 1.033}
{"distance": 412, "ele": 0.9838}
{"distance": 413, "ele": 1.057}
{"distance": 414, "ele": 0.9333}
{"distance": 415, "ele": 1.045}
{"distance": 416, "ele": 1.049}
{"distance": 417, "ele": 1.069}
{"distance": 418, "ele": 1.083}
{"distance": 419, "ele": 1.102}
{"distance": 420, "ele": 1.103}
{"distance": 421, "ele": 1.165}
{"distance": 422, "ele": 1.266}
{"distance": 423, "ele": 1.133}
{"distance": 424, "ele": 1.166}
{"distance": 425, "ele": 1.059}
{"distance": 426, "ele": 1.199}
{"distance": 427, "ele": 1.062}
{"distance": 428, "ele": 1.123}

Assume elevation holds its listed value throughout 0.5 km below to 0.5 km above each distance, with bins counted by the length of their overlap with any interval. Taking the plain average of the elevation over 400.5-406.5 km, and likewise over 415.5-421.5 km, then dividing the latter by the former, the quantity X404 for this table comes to 1.19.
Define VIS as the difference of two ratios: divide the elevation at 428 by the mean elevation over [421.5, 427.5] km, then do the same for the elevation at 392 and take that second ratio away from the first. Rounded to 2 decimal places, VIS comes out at 0.23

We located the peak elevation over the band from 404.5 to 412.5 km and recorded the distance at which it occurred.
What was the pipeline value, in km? 411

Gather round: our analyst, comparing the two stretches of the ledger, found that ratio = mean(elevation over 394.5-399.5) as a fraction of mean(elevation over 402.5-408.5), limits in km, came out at 1.06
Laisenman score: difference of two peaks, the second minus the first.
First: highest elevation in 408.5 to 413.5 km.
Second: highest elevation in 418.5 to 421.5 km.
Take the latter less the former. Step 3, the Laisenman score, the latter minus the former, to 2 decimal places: 0.11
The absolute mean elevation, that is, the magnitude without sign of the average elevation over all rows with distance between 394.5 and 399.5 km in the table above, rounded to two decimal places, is 0.98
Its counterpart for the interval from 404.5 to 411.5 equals 0.96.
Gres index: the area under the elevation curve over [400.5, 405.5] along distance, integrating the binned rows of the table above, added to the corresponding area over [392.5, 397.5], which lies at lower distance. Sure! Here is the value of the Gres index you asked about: 9.20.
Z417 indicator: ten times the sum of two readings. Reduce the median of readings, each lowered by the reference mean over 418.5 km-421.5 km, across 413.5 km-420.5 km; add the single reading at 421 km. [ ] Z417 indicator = 11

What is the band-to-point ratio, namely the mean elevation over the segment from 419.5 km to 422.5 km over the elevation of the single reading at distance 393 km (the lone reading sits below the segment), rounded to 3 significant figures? 1.37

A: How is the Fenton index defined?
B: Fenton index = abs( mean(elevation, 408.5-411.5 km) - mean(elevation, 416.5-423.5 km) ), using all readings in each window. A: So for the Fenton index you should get 0.14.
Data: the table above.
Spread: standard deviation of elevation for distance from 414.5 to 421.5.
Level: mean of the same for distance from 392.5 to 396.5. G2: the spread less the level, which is -0.86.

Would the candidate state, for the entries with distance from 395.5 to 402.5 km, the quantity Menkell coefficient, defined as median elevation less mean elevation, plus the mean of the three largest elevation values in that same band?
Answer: 0.99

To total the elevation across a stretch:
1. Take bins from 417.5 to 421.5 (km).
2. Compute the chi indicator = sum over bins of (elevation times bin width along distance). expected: 4.45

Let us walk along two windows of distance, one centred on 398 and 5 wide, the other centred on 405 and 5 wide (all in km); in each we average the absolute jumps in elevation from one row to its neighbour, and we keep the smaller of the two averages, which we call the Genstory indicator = 0.05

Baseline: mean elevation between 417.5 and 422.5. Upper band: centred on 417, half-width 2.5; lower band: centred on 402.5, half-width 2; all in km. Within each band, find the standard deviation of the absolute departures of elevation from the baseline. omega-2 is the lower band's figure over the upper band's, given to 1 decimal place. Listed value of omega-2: 1.3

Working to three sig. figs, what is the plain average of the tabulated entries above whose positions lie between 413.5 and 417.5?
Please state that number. 1.02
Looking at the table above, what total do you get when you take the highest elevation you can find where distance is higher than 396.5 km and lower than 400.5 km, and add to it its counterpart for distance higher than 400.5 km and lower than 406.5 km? 2.00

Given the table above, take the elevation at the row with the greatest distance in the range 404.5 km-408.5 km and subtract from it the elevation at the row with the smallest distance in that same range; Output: 0.09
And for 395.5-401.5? -0.01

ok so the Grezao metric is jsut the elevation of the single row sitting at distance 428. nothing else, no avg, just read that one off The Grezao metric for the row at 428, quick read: 1.123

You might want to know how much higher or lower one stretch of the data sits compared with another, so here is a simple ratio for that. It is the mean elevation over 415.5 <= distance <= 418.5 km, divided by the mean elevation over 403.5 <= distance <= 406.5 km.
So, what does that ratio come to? 1.18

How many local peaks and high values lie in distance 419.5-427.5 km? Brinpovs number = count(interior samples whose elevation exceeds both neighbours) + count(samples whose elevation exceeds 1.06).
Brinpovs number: 10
